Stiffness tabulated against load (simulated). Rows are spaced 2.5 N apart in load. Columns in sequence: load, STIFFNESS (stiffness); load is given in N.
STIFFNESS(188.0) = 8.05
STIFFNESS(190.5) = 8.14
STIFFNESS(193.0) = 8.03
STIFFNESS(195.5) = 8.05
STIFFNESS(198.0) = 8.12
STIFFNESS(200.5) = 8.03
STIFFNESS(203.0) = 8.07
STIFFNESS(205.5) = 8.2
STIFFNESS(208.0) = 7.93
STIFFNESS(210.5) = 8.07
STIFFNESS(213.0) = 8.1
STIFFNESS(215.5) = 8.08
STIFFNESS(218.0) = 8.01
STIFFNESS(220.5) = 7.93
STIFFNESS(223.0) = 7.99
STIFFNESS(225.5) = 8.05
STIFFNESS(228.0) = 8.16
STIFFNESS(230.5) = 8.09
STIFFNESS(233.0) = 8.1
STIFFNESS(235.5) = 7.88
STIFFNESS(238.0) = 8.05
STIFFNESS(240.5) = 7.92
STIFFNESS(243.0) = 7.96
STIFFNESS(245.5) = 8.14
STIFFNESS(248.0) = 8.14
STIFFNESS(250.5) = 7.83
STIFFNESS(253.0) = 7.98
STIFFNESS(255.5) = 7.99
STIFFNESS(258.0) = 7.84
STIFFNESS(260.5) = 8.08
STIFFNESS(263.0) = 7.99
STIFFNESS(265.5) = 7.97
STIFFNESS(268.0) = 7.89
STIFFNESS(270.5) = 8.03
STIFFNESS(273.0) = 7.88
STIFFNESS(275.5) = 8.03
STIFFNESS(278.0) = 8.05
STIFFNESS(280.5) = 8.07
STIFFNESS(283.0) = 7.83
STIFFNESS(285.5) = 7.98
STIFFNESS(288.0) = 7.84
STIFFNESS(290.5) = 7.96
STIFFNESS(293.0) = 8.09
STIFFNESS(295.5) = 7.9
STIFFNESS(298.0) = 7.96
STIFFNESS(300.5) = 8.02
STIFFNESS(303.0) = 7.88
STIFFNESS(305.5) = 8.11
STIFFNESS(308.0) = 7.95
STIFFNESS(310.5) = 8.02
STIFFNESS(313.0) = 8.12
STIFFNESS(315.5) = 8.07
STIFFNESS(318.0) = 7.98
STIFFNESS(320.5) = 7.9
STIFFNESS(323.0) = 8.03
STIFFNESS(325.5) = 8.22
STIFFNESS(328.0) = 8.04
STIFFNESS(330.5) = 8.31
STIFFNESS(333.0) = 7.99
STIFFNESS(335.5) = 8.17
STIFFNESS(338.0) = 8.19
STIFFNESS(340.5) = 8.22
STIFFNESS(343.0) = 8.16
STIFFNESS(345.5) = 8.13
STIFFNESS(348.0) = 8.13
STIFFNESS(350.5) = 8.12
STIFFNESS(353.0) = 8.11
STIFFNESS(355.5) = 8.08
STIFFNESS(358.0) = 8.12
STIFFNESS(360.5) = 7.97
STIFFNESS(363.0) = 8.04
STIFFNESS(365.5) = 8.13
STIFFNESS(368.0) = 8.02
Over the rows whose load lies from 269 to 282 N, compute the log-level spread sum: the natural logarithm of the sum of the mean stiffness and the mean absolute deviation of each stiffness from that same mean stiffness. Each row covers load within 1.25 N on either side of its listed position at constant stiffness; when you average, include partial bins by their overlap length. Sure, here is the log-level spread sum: 2.09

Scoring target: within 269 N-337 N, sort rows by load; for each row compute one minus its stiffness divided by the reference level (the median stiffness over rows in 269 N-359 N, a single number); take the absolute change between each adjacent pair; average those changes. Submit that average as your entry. 0.0173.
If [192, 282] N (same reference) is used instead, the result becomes 0.0126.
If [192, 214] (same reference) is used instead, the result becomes 0.0123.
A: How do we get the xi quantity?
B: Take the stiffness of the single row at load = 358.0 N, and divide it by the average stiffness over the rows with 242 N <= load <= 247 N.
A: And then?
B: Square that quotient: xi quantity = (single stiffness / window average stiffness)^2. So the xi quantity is 1.02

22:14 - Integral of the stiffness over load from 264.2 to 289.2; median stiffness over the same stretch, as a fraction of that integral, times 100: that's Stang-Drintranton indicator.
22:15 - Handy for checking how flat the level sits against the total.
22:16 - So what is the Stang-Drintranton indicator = 4.01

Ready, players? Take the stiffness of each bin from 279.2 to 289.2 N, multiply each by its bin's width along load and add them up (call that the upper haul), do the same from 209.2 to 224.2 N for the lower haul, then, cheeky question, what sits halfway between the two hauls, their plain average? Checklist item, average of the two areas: 99.9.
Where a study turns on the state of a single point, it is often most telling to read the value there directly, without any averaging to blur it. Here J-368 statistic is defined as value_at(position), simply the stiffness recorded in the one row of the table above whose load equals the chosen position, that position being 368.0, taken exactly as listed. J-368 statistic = 8.02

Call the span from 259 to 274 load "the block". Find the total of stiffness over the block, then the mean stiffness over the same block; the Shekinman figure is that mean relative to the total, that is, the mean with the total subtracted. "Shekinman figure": -39.9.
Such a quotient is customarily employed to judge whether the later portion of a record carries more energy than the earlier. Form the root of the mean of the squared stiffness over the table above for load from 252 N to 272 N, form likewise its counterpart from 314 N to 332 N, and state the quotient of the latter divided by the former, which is 1.01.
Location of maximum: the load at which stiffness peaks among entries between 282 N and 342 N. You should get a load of 330.5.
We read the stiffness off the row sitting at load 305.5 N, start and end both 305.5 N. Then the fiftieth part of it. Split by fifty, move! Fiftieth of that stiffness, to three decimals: 0.162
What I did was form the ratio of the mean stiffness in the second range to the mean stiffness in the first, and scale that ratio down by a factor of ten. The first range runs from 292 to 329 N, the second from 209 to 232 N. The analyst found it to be 0.100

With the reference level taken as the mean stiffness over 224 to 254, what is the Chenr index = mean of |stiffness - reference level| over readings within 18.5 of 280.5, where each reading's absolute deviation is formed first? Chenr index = 0.080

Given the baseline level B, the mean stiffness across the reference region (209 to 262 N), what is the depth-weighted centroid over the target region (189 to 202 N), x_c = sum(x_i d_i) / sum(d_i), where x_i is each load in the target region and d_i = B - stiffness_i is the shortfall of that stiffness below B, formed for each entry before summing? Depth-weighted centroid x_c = 194.3 N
